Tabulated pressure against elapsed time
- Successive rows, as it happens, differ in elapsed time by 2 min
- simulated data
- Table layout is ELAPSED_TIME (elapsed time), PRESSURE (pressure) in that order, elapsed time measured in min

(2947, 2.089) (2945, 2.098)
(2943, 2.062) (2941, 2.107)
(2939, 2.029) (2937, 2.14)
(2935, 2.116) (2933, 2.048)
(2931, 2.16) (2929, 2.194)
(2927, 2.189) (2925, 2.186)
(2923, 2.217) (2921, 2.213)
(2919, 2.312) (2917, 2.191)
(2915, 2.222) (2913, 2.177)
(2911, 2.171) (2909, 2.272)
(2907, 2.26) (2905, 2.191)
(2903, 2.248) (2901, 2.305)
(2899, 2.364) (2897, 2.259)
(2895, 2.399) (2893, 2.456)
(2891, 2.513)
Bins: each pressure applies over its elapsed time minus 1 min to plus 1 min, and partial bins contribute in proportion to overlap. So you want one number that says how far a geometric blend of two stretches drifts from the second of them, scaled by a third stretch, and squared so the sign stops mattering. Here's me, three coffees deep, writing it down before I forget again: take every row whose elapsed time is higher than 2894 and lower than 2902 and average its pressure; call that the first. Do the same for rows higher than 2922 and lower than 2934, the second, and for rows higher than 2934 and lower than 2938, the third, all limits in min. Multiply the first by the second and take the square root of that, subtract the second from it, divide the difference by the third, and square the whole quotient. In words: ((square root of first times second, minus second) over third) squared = 0.0015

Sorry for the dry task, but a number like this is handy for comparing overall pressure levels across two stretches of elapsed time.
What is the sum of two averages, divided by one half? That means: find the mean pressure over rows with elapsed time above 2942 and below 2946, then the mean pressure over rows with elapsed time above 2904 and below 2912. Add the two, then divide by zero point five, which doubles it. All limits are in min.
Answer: 8.6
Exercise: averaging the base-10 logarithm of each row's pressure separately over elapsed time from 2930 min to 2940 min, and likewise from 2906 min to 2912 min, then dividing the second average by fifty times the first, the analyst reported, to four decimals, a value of 0.0217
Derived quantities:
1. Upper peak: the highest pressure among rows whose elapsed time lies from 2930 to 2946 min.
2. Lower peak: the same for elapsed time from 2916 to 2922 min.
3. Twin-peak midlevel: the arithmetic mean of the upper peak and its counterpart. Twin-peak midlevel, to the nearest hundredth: 2.24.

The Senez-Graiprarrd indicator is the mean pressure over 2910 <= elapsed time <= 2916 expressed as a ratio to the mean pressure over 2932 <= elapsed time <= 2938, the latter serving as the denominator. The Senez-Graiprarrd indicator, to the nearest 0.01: 1.04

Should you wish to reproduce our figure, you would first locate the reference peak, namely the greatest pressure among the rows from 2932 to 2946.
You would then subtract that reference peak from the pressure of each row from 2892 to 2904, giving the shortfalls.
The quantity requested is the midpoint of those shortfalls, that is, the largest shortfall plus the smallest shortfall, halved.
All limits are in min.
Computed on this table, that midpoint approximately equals 0.21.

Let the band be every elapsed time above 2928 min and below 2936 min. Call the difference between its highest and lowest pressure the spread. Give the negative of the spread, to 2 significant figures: -0.15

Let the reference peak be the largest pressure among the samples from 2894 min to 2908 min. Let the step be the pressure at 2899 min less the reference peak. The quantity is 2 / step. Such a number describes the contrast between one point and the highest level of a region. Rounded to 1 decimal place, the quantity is -57.1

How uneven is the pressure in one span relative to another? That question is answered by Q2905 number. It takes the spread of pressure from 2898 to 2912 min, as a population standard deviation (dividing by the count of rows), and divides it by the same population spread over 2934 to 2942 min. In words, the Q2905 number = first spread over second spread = 1.46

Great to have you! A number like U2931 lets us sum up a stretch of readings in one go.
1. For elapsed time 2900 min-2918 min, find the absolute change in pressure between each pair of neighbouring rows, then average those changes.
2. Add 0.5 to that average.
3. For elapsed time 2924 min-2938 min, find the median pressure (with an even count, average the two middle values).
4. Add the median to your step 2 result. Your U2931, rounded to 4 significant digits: 2.707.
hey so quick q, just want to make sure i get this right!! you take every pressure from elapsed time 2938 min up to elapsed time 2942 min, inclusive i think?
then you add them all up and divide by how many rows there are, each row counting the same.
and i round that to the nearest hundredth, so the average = 2.07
